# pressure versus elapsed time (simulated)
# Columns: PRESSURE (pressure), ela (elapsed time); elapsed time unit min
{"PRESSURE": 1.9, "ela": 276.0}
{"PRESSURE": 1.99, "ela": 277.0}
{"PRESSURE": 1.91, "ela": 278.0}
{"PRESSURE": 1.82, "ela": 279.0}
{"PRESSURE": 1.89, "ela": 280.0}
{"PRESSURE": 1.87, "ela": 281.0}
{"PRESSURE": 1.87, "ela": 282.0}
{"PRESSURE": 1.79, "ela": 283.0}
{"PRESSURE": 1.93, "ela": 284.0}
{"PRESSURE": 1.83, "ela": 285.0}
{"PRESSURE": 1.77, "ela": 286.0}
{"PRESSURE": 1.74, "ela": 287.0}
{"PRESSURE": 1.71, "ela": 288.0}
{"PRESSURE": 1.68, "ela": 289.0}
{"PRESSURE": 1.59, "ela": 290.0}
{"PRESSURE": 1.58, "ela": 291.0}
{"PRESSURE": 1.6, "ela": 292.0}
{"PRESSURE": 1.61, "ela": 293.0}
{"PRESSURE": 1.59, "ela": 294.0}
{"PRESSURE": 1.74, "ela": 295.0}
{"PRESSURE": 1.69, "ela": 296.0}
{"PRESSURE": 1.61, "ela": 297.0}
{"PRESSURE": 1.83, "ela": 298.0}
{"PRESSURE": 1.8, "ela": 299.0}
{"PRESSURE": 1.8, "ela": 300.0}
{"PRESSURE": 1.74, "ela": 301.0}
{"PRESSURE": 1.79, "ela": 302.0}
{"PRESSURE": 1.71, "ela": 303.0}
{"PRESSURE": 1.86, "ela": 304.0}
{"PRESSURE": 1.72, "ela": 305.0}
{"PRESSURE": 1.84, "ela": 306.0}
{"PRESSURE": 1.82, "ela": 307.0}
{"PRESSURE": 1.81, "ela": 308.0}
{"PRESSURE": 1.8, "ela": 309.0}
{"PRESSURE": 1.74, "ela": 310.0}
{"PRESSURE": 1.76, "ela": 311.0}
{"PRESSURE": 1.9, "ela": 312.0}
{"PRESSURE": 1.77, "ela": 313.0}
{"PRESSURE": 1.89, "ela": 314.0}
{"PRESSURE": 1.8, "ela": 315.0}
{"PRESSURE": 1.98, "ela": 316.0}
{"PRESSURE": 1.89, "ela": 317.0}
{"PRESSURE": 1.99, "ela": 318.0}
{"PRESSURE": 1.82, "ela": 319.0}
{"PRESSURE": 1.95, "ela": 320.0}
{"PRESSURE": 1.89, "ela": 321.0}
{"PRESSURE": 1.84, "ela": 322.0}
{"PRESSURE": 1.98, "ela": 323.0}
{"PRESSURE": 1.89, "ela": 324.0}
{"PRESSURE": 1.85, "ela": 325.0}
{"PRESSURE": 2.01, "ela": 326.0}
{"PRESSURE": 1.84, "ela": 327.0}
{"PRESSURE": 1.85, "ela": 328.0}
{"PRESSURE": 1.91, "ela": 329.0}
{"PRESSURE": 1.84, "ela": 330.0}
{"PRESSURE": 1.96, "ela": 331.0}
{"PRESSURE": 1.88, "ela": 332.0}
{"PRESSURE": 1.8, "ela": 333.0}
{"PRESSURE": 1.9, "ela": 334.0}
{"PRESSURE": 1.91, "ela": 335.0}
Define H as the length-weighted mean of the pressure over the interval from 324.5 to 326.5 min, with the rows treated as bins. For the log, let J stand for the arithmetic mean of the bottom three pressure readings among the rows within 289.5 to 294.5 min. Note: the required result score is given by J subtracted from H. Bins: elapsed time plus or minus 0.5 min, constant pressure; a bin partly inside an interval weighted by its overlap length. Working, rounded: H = 1.93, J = 1.59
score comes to 0.34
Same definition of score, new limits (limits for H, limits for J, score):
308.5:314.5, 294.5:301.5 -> 0.13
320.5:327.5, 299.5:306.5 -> 0.18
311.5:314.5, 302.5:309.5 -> 0.11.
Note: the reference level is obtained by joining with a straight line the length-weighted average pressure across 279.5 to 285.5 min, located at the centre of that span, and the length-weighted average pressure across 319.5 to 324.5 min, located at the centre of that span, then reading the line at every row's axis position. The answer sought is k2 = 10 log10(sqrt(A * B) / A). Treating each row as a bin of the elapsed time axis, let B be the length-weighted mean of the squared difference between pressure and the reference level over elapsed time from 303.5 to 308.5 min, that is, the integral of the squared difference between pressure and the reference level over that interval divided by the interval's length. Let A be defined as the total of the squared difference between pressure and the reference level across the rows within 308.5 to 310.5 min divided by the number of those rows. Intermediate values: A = 0.017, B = 0.009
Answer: -1.4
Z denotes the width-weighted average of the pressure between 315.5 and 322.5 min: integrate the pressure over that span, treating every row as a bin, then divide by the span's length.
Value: 1.91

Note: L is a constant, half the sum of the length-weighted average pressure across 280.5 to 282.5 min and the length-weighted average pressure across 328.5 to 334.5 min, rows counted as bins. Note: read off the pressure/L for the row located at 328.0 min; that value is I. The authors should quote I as 0.99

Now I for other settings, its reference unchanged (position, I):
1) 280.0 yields 1.01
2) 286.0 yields 0.94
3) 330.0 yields 0.98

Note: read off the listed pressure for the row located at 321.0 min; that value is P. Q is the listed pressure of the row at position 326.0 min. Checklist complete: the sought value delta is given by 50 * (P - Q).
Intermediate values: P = 1.89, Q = 2.01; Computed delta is -6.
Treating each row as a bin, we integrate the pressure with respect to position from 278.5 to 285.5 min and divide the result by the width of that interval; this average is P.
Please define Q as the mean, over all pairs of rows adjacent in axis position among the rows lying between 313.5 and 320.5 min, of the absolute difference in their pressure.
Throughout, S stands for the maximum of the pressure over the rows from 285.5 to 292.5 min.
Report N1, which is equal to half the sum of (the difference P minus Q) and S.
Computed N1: 1.75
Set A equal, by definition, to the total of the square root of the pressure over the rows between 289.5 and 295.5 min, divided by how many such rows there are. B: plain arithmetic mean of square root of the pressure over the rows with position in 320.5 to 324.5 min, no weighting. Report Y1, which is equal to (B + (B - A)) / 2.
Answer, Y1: 0.74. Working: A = 1.27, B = 1.378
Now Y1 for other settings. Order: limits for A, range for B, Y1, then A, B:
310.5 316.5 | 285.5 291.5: 0.62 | 1.36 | 1.295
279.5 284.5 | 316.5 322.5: 0.69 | 1.37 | 1.377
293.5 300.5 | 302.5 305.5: 0.67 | 1.31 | 1.328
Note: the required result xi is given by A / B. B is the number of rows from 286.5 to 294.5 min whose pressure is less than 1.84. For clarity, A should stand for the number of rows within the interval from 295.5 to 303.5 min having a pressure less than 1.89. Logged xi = 1.00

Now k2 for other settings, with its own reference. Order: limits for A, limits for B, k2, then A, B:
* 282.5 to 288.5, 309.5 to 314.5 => 0.3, 0.010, 0.012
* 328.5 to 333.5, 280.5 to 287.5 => 0.1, 0.005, 0.005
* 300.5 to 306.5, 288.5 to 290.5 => 2.8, 0.016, 0.058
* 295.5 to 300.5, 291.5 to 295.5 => 2.0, 0.025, 0.062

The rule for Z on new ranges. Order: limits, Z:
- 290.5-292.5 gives 1.59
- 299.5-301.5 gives 1.77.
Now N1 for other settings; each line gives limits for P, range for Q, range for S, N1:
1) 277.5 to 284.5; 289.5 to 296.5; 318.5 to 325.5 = 1.90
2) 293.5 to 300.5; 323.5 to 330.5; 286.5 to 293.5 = 1.69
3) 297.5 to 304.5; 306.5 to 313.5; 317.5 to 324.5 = 1.86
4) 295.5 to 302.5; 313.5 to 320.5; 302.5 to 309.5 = 1.74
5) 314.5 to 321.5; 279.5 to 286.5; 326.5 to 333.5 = 1.90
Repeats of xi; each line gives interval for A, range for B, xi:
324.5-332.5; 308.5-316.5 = 1.00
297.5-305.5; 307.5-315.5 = 1.33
